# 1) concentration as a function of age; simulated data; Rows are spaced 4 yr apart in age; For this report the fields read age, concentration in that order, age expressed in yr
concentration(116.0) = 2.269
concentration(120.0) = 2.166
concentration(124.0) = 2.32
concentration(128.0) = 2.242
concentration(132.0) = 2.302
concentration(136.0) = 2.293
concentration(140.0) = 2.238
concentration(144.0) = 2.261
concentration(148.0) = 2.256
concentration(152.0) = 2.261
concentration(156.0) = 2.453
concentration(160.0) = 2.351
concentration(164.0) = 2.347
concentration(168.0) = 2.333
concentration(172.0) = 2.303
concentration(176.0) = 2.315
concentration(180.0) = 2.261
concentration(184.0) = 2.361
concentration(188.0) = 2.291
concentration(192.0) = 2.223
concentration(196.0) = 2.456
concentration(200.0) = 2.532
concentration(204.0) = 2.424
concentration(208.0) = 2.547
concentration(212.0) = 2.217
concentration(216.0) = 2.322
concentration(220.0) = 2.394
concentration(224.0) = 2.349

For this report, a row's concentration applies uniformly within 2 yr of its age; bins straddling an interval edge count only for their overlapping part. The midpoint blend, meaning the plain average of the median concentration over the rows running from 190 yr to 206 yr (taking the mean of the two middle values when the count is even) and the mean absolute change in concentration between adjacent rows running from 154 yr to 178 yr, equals 1.236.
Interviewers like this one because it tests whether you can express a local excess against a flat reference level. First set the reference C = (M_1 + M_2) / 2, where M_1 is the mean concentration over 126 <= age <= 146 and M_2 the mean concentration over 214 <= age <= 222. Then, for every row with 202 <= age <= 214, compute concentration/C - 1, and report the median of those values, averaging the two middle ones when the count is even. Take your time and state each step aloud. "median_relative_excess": 0.048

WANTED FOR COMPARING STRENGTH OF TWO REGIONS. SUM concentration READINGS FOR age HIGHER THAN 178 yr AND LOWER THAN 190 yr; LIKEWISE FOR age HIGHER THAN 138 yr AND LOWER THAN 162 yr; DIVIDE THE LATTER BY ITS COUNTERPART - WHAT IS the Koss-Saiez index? 2.0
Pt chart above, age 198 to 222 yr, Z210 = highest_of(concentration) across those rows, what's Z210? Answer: 2.547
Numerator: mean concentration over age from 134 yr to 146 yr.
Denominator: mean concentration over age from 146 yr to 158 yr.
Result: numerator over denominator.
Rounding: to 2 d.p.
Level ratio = 0.97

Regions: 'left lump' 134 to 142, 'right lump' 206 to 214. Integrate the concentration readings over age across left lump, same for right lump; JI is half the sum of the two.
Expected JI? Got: 18.6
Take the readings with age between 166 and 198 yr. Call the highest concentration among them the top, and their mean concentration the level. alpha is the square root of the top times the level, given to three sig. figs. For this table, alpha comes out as 2.39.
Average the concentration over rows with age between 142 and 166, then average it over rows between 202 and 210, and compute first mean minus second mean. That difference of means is -0.16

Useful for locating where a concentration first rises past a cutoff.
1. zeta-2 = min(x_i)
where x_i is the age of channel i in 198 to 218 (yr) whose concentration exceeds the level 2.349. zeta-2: 200.0 yr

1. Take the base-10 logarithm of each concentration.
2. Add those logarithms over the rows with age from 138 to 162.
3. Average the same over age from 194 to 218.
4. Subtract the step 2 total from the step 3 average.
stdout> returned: -1.79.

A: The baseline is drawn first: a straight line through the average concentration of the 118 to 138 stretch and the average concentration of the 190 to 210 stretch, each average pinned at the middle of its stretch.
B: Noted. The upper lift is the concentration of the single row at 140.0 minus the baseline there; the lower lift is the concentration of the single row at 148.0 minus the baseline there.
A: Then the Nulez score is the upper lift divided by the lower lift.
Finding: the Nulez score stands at 1.0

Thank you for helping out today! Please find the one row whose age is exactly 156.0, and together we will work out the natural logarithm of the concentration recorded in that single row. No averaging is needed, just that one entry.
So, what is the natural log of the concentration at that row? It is 0.897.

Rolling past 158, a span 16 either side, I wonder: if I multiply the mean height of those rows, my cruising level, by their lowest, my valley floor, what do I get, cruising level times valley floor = 5.24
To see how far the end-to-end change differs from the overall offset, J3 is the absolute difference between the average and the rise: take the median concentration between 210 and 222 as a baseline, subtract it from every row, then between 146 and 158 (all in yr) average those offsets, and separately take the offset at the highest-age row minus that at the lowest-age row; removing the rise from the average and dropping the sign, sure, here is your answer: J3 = 0.20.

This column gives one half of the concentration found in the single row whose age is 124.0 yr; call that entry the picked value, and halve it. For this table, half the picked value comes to 1.16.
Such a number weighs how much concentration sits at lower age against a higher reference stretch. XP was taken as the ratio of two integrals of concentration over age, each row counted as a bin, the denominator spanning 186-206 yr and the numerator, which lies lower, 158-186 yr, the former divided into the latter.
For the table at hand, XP 1.4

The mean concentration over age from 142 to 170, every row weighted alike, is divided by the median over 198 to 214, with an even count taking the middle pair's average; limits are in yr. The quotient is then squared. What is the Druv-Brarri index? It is 0.88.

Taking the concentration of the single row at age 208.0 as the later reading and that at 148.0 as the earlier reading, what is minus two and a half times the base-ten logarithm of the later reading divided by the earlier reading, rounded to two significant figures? -0.13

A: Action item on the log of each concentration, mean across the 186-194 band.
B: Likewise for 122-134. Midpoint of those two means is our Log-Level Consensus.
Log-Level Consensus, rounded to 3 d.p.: 0.356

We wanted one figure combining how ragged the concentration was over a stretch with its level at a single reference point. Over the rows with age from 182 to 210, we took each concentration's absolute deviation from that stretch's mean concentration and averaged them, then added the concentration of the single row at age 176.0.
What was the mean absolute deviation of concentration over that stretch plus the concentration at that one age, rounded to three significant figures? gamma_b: 2.41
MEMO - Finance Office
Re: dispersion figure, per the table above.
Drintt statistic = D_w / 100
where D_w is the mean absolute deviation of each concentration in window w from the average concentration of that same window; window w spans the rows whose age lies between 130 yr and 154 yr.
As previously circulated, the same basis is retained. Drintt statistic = 0.0002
